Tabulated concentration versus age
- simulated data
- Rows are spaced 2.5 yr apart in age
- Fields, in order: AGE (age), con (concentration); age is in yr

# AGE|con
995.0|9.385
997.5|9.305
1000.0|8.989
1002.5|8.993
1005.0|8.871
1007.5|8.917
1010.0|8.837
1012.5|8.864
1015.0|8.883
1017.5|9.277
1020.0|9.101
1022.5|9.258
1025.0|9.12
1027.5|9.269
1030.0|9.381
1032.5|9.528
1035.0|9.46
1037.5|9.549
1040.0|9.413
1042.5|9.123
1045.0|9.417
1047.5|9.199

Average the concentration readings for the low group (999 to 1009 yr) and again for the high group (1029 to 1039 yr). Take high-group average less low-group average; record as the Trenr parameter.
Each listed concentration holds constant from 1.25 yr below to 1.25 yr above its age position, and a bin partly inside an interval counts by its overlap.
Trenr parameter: 0.54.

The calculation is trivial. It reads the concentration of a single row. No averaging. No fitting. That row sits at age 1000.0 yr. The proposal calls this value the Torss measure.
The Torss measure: 8.989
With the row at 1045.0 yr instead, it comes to 9.417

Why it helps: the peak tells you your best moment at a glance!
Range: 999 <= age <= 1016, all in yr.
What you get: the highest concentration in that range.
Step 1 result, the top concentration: 8.993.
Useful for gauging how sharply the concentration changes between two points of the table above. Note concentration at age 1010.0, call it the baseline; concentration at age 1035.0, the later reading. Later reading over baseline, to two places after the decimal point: 1.07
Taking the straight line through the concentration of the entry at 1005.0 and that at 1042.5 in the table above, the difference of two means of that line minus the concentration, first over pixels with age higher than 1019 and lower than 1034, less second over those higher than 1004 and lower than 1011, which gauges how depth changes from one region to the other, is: -0.28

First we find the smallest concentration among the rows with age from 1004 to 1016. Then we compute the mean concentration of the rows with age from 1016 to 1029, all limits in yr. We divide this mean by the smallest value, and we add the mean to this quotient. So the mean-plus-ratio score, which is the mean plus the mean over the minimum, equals 10.2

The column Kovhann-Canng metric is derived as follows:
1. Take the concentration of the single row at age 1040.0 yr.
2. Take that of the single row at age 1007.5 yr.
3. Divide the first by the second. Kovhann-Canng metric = 1.056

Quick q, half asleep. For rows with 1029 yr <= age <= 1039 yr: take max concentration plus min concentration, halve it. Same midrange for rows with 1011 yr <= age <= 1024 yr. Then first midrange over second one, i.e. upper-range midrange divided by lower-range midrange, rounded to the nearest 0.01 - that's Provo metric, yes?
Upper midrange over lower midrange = 1.04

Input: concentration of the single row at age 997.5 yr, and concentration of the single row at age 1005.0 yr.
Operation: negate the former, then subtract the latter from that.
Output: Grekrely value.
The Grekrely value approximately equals -18.2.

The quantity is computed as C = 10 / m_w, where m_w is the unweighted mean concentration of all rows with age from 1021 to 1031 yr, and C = 1.08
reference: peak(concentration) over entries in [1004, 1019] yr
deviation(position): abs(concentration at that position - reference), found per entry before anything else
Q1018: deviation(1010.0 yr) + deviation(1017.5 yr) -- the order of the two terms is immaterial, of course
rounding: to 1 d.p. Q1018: 0.4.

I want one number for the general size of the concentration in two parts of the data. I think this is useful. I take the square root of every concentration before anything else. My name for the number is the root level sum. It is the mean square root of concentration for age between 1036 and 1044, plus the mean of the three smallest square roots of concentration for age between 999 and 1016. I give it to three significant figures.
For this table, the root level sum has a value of 6.04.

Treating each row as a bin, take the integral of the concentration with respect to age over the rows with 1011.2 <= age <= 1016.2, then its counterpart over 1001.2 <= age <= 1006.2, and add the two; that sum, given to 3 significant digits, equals 89.0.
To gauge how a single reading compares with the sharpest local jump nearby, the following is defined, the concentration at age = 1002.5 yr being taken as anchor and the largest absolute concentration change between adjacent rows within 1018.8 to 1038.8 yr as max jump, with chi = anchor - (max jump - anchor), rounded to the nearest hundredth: 17.83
